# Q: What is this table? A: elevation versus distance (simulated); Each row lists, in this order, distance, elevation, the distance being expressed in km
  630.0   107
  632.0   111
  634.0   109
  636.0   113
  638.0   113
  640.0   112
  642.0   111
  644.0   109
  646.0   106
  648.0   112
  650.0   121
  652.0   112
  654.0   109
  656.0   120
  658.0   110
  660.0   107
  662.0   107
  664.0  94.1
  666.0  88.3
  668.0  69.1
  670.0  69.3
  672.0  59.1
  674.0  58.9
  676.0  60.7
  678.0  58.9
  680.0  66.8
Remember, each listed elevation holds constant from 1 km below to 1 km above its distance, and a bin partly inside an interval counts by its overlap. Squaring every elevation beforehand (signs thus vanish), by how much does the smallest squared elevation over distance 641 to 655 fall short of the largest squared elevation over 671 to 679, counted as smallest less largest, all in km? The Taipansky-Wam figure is 7552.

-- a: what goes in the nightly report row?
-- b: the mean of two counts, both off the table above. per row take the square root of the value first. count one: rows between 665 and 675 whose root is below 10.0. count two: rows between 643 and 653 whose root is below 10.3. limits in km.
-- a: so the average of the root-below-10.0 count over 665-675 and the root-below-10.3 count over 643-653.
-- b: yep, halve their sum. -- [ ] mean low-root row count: 3.0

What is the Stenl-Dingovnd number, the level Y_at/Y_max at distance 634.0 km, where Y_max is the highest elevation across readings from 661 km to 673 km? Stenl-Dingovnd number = 1.02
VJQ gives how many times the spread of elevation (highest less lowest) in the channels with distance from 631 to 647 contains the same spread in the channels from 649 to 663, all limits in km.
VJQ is 0.50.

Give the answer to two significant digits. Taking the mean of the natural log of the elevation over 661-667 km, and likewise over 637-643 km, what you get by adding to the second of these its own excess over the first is 4.9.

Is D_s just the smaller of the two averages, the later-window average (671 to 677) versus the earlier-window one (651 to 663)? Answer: 60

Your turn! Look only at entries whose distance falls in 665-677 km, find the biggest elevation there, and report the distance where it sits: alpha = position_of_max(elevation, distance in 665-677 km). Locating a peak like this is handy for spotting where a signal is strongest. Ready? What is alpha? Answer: 666.0 km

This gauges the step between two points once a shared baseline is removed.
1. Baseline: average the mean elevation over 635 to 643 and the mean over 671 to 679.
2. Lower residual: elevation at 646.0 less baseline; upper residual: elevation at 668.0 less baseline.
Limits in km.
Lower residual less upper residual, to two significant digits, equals 37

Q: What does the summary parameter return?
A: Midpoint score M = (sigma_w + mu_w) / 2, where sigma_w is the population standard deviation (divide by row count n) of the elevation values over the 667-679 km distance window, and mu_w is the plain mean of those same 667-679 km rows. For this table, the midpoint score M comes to 33.7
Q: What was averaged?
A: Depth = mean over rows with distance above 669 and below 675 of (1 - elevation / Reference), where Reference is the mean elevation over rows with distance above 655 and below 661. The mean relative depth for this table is 0.44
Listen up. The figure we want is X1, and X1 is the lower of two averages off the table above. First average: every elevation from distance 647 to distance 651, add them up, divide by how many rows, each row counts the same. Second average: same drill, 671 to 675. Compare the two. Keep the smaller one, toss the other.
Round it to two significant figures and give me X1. 59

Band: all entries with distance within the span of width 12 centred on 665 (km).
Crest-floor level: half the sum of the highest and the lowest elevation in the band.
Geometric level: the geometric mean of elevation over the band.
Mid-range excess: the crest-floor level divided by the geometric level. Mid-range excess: 1.00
